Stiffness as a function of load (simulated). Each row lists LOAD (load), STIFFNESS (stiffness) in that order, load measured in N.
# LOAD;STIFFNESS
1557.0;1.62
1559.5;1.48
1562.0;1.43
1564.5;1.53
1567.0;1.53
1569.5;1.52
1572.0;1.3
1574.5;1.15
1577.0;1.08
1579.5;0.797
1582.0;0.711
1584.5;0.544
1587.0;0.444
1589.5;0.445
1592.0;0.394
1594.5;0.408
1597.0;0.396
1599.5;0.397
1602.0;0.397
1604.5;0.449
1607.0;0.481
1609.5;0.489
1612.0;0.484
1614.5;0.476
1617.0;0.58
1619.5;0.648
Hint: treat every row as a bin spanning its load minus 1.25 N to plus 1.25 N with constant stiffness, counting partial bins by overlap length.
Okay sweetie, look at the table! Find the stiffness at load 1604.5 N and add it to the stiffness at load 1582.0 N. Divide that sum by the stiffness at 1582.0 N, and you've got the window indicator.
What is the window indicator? 1.63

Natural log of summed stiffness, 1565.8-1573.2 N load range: 1.5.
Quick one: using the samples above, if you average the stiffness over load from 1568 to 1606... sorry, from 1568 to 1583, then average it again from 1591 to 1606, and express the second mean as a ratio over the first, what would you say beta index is 0.37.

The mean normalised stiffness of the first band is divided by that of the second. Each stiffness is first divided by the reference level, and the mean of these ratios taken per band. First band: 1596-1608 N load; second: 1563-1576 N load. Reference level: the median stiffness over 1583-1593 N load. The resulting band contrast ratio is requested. 0.30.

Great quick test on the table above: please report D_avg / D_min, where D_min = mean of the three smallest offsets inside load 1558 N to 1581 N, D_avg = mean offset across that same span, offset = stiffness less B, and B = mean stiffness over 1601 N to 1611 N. 1.5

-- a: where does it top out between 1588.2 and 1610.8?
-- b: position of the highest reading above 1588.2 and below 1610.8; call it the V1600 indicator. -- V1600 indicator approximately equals 1609.5 N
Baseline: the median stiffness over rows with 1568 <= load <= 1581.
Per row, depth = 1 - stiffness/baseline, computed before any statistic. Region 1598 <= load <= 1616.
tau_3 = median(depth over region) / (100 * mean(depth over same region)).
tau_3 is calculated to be 0.0097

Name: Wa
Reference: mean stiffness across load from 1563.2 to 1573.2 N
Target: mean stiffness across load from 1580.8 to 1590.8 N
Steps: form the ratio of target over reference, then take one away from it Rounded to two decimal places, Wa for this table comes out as -0.64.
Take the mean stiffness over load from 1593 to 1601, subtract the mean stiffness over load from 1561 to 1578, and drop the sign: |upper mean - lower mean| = 1.0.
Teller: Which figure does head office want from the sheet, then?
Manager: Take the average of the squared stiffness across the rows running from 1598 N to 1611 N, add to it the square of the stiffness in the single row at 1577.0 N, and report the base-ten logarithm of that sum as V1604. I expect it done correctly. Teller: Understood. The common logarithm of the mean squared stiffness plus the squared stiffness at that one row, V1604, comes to 0.13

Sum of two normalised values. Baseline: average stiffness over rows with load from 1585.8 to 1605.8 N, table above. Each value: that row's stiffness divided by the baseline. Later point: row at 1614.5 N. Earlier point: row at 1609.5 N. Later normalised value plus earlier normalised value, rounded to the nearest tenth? 2.3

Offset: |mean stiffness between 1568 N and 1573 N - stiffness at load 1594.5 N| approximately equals 1.0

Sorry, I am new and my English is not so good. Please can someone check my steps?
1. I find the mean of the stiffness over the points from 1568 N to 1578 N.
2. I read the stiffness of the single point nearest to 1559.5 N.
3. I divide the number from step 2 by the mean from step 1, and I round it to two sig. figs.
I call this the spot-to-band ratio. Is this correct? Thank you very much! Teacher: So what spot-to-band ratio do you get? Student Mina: 1.2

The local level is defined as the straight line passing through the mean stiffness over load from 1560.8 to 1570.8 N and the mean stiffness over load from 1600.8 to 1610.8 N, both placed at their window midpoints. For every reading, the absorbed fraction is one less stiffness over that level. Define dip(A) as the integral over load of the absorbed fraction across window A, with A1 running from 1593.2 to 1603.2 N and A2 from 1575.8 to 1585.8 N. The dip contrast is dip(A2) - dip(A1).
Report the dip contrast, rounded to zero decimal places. -1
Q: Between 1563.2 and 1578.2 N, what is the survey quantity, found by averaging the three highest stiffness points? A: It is 1.5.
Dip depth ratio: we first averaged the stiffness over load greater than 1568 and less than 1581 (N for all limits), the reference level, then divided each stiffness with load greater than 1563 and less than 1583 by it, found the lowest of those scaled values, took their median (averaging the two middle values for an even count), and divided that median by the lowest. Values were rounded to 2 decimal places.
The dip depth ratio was 1.72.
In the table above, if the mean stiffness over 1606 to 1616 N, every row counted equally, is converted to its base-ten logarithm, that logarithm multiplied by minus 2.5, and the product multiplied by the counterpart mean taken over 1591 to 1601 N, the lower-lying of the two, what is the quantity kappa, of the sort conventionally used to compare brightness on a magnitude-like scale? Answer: 0.3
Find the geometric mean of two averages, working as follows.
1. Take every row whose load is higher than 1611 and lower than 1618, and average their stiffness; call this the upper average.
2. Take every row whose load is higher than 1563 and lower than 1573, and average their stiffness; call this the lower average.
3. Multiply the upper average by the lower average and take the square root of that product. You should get 0.87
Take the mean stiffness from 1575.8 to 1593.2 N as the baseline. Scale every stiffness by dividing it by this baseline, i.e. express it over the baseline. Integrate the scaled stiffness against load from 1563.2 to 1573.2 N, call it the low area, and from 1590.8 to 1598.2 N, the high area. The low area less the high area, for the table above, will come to 19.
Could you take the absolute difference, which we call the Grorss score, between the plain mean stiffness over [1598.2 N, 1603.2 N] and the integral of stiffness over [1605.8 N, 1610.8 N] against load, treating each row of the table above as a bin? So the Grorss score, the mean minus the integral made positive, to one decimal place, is 2.0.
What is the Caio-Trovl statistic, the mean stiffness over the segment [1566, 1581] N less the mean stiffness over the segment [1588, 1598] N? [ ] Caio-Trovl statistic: 0.8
